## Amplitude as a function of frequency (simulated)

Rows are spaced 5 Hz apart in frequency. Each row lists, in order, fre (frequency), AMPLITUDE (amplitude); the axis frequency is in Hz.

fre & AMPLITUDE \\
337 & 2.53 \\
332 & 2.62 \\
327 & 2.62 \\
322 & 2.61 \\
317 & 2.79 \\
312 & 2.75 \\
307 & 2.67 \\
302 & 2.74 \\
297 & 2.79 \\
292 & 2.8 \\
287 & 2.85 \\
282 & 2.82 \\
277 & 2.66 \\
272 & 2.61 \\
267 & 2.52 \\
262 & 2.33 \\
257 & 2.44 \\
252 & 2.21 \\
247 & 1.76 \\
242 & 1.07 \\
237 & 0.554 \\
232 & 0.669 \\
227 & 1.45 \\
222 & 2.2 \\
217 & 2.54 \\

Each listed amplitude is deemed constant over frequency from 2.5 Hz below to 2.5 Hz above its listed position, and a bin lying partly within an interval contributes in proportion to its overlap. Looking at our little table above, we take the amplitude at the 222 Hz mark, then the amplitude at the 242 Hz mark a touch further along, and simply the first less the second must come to 1.1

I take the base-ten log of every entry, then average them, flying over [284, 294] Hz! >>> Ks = 0.451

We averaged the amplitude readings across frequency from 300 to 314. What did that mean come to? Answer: 2.72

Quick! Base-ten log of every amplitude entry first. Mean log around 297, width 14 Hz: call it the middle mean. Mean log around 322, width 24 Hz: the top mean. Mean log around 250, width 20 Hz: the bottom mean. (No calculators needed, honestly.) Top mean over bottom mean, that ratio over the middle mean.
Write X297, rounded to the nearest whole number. 4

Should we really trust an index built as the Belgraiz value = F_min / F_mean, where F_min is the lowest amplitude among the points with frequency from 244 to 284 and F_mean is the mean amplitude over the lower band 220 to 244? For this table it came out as 1.5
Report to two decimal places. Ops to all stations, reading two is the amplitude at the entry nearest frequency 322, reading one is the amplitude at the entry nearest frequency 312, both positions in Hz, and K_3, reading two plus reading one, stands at 5.36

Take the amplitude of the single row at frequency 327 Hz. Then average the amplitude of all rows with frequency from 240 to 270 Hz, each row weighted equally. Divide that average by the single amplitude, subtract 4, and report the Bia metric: -3.2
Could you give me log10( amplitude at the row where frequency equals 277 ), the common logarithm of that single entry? 0.425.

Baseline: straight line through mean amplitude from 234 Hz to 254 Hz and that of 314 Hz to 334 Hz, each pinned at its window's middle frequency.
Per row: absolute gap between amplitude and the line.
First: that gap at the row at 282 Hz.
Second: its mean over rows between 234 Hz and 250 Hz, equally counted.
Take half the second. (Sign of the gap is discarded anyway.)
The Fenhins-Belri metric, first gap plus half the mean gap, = 1.1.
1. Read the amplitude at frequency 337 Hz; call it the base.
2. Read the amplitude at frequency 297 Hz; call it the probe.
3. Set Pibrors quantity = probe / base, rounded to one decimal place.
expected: 1.1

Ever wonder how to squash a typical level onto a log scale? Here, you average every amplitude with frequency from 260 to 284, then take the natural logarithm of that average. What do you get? 0.95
